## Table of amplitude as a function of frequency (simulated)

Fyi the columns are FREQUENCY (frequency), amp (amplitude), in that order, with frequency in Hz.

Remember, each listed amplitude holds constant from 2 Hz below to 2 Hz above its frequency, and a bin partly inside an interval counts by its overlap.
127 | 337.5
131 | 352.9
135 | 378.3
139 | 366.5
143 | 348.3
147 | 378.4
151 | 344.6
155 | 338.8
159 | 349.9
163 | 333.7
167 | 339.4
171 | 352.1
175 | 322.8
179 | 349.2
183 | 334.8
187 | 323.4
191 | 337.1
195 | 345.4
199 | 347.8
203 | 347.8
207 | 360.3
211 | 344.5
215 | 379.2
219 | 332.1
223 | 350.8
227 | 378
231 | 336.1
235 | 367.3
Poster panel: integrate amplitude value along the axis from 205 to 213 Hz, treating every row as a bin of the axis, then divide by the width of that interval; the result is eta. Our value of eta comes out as 352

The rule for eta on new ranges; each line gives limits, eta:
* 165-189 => 337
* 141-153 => 357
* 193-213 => 349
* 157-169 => 341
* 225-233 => 357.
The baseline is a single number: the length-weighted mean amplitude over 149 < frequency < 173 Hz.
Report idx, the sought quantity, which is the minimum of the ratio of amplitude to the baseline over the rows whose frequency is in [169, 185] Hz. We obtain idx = 0.94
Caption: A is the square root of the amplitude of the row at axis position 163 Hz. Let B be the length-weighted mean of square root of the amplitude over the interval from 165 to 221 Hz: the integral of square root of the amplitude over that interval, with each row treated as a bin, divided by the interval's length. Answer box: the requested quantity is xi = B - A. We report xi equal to 0.3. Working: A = 18.27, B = 18.54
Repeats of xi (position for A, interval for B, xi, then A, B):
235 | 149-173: -0.6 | 19.17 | 18.52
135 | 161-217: -0.9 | 19.45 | 18.55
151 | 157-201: -0.1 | 18.56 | 18.43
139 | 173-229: -0.5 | 19.14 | 18.61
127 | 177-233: 0.3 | 18.37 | 18.64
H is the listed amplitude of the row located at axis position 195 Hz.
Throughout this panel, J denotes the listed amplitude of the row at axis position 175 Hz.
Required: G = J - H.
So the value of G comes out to -23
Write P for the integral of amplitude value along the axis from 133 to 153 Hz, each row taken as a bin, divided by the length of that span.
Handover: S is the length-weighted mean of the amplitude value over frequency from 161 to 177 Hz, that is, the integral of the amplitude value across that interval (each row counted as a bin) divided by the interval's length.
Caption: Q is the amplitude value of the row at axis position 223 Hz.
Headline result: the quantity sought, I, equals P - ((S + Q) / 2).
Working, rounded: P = 363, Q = 350.8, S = 337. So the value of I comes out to 19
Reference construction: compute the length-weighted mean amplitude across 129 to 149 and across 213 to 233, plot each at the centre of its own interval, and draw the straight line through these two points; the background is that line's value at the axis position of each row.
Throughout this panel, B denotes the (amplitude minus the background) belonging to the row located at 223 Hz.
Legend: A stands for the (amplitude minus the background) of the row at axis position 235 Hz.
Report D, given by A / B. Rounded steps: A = 13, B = -4.4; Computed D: -3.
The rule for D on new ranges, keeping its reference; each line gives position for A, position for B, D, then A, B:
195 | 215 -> -1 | -13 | 23.0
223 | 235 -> 0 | -4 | 13.4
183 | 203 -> 3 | -25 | -9.7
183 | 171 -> 3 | -25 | -9.1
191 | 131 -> 2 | -22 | -12.9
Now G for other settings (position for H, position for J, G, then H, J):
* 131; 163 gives -19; 352.9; 333.7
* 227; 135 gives 0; 378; 378.3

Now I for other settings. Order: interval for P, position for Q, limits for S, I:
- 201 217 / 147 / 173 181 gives 1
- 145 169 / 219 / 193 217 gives 4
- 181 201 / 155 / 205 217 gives -12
